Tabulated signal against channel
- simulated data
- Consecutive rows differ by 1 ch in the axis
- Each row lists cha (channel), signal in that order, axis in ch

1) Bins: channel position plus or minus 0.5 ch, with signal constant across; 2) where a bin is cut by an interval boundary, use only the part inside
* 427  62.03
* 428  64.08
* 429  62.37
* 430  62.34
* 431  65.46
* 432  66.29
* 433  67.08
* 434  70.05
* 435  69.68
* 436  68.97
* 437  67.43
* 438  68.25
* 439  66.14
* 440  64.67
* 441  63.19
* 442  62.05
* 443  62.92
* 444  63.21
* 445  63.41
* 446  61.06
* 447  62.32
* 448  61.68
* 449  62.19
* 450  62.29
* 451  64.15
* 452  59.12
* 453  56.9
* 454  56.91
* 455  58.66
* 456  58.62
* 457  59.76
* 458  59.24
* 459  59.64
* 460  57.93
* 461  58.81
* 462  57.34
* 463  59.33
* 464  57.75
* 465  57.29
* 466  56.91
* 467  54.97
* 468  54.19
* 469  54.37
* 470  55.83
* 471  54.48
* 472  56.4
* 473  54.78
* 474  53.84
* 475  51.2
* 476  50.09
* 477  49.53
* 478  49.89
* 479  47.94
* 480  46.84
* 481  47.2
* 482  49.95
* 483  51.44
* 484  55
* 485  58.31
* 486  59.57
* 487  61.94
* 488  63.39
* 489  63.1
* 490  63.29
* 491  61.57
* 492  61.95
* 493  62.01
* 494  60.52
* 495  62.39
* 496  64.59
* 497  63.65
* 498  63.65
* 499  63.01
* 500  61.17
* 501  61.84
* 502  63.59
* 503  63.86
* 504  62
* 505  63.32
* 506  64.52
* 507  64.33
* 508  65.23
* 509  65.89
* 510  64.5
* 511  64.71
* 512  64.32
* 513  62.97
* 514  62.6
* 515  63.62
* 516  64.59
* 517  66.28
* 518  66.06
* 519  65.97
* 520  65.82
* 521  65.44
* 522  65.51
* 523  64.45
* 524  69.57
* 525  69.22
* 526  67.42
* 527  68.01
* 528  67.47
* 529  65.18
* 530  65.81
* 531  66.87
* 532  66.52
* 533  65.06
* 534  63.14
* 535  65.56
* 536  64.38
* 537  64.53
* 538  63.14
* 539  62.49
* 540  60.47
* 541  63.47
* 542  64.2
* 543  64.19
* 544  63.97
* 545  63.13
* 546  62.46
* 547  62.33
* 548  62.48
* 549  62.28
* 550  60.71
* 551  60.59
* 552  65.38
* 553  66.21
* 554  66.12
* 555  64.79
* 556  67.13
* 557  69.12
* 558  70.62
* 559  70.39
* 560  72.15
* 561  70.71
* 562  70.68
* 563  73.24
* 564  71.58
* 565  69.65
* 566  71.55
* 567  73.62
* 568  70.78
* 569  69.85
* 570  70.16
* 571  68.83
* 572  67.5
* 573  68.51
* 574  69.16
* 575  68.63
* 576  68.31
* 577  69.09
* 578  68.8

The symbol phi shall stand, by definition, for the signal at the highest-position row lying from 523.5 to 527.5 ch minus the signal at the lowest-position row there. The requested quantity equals -1.6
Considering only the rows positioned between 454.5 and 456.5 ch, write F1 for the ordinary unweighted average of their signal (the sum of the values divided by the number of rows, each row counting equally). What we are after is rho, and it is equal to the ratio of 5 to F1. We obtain 0.085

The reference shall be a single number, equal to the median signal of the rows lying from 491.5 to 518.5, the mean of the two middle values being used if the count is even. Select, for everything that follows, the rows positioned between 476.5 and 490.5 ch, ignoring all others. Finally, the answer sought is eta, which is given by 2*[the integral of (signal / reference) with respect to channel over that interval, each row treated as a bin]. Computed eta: 24.1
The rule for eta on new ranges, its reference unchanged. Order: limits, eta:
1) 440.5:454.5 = 27.1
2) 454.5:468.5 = 25.5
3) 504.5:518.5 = 28.4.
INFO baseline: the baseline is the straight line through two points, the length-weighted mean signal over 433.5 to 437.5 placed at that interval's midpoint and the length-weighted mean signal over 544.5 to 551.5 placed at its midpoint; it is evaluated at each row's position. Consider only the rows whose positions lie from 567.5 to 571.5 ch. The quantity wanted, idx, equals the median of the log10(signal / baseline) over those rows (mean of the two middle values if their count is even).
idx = 0.062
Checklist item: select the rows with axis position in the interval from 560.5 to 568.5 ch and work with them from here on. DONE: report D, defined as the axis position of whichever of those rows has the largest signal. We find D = 567 ch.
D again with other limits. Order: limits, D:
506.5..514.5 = 509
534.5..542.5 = 535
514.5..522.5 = 517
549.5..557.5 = 557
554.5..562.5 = 560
